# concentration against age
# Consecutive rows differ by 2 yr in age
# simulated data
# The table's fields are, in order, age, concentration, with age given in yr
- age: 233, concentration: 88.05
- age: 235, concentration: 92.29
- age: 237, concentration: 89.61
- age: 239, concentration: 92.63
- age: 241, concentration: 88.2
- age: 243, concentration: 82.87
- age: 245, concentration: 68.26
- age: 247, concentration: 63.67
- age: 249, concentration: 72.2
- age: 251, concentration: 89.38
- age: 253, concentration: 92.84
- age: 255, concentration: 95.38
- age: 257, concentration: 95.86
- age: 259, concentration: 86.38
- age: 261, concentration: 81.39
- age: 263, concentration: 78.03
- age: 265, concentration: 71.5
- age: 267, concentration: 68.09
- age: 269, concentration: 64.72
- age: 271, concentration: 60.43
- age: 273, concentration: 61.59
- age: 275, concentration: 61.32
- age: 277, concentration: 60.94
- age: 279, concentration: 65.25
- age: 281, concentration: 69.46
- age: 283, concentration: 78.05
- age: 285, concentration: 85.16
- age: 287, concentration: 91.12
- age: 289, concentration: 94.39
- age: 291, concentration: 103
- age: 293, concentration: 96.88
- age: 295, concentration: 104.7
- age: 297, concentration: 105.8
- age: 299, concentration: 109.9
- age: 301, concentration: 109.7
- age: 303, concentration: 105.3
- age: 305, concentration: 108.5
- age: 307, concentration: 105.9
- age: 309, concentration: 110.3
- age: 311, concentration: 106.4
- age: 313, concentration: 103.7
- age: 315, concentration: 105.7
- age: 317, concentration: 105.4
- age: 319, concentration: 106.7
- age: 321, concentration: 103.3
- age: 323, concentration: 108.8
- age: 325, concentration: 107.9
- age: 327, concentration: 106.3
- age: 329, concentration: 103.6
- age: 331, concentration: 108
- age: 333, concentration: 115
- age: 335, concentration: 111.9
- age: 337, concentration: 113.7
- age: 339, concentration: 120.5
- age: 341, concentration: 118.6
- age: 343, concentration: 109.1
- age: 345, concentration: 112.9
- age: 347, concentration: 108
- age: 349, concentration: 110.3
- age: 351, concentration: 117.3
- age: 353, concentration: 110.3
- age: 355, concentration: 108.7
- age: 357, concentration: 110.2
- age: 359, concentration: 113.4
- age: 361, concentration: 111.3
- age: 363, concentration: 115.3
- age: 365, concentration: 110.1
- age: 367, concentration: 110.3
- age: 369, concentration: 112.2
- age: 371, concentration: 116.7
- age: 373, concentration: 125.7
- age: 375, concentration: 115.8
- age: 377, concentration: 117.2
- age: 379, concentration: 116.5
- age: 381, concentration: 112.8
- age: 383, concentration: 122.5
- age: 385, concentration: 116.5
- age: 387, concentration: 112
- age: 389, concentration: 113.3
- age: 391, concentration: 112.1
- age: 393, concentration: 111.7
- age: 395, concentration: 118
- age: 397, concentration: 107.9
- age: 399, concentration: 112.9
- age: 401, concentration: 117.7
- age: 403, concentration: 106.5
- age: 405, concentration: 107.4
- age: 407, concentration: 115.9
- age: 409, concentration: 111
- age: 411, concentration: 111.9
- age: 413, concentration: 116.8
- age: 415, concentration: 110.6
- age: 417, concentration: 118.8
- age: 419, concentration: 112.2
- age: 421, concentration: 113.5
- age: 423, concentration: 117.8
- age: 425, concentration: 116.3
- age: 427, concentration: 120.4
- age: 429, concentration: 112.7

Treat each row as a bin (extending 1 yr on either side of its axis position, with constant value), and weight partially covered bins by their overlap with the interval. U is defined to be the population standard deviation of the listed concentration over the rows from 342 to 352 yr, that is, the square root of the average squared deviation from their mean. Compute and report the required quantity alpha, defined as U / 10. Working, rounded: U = 3.3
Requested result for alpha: 0.3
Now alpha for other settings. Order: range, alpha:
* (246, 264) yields 1.0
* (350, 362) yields 0.3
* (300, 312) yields 0.2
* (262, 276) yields 0.6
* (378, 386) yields 0.3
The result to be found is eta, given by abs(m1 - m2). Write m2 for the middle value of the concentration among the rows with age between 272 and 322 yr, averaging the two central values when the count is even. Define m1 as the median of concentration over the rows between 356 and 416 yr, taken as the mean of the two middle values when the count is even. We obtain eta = 9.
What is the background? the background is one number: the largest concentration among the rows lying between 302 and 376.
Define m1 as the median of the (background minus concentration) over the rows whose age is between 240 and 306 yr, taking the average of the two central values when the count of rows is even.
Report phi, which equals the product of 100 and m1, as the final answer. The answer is 4054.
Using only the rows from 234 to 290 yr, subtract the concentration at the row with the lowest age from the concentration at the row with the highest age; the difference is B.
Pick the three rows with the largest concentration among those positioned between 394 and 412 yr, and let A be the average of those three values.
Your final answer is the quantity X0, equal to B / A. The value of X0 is 0.018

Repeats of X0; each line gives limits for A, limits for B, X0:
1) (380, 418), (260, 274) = -0.165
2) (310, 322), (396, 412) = 0.038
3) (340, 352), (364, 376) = 0.049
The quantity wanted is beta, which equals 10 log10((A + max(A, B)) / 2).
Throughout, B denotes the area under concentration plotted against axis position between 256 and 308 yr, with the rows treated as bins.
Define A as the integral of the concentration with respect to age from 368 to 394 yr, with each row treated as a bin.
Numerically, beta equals 35.7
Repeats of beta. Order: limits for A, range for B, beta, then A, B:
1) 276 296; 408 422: 32.3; 1698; 1590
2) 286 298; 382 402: 32.4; 1192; 2289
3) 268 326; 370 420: 37.5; 5401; 5721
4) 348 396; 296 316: 37.4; 5480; 2142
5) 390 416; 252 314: 36.2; 2921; 5464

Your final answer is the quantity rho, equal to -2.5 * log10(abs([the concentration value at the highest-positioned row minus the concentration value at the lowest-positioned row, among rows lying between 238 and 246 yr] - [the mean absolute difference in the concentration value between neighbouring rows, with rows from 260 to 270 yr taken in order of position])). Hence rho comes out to -3.6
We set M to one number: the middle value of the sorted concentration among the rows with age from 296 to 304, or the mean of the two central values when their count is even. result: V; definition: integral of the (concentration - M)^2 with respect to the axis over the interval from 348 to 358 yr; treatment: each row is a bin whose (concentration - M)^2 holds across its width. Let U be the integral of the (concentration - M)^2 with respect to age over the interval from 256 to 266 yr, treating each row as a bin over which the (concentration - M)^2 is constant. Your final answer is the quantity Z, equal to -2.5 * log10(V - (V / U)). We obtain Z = -5.9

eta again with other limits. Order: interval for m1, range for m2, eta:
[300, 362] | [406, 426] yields 6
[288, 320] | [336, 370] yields 6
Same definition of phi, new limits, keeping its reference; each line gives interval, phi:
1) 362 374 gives 1195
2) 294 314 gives 1955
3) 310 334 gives 1935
